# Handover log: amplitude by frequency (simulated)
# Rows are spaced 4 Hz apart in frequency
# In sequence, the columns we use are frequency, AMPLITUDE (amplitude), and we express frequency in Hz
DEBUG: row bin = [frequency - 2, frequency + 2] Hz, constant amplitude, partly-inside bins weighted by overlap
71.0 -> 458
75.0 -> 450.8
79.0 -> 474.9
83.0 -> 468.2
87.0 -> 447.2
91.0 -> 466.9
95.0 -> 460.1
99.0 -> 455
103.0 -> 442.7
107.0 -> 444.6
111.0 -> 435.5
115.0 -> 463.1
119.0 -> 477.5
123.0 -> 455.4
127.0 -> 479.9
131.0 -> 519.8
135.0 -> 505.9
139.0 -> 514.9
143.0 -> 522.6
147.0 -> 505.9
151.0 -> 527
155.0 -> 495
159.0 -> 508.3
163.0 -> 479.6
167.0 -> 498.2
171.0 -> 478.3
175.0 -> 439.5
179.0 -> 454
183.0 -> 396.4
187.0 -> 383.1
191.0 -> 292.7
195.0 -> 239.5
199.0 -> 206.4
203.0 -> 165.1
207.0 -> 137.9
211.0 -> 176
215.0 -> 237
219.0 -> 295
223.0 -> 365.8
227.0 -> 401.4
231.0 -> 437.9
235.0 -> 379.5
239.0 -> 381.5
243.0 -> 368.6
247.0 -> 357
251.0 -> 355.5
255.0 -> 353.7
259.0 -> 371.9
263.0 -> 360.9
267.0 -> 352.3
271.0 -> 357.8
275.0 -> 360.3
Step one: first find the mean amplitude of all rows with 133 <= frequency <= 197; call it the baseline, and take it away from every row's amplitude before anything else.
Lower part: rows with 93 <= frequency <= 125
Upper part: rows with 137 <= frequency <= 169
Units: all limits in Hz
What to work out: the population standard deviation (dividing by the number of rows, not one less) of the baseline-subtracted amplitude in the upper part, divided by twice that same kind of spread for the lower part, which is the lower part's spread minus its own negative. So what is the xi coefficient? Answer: 0.58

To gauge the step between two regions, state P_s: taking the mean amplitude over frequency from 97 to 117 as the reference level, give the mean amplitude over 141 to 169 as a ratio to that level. 1.13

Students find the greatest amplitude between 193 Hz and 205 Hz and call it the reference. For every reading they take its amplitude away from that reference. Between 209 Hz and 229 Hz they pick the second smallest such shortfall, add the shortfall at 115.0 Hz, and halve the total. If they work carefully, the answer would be -175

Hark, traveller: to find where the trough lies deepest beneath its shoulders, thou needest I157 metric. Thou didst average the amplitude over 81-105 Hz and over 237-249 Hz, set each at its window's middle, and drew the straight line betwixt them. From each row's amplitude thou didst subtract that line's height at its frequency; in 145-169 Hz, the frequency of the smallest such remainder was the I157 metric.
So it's 163.0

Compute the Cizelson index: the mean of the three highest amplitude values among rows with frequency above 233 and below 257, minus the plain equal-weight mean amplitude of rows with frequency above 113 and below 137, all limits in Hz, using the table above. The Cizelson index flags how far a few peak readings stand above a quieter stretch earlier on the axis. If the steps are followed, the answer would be -107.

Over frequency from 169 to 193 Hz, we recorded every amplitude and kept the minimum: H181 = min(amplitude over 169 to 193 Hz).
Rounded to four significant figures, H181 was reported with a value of 292.7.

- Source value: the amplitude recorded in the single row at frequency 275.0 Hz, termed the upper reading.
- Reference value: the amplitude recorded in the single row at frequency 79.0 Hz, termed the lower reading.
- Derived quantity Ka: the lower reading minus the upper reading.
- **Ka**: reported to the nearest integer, 115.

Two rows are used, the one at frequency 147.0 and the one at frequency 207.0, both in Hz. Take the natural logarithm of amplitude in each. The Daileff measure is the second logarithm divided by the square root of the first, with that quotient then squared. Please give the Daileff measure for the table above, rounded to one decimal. 3.9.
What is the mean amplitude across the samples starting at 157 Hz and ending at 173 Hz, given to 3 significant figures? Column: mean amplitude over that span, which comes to 491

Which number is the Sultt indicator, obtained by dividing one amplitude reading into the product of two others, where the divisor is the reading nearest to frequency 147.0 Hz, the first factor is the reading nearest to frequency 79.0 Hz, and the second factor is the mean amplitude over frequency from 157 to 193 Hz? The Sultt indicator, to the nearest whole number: 410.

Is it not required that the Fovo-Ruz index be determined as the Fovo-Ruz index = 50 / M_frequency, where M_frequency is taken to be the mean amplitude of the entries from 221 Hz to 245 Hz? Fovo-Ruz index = 0.13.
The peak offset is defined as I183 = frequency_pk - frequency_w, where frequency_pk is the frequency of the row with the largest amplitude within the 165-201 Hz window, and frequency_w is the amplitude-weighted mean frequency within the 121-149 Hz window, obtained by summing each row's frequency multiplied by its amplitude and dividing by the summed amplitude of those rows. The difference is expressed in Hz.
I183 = 31.7 Hz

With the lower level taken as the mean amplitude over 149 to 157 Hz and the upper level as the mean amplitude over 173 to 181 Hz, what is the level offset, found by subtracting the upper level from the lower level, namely 64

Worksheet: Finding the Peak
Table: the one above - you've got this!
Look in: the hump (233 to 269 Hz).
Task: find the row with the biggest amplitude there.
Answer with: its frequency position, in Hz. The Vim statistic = 239.0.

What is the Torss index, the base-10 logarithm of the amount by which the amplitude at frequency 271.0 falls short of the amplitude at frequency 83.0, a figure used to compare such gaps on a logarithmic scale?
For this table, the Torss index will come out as 2.0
